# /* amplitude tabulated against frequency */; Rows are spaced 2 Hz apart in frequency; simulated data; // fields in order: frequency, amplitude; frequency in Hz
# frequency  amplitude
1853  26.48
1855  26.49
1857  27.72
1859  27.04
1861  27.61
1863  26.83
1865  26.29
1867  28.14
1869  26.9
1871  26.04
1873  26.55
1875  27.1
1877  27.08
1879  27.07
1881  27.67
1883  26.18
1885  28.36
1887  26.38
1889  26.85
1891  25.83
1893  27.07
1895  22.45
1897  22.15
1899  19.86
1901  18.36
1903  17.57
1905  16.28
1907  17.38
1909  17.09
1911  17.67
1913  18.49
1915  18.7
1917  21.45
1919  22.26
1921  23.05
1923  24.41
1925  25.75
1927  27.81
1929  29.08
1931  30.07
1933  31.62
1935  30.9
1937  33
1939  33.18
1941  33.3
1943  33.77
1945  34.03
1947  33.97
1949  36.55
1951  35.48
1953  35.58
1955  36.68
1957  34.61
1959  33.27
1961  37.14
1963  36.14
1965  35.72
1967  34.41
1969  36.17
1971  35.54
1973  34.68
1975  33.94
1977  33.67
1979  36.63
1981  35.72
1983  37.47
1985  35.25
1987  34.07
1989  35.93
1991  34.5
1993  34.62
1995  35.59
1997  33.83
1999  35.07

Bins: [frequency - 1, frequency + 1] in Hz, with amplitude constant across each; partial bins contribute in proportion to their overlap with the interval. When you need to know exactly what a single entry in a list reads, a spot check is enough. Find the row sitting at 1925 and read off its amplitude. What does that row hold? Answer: 25.75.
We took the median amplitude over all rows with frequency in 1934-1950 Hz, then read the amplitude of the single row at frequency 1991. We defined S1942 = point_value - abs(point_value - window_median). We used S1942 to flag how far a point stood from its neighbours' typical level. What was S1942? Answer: 34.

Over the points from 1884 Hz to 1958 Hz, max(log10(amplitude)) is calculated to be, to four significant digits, 1.564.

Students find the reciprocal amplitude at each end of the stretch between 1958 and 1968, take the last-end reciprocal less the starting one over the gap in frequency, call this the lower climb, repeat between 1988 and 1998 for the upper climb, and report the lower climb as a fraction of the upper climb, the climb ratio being -1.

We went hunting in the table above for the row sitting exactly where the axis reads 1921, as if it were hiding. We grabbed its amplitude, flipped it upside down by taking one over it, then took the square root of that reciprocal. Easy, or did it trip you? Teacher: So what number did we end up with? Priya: 0.208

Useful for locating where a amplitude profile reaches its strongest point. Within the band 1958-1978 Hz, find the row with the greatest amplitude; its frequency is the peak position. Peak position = 1961 Hz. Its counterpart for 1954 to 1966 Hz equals 1961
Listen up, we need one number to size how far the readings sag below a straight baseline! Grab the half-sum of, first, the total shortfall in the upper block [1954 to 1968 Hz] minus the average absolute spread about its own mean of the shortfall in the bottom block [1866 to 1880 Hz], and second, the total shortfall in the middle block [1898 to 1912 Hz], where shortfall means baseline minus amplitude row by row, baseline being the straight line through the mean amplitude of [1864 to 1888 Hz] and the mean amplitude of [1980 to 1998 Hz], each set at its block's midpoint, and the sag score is 32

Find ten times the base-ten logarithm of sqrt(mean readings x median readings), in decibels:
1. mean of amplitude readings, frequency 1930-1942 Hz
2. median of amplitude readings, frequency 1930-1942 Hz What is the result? 15.1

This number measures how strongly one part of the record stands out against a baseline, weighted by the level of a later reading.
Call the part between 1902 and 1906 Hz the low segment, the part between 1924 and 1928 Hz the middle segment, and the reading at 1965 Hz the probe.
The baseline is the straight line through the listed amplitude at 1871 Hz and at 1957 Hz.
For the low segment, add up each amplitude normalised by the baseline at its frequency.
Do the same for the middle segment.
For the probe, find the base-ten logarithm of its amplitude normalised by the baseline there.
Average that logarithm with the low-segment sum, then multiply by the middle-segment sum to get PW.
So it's 1.0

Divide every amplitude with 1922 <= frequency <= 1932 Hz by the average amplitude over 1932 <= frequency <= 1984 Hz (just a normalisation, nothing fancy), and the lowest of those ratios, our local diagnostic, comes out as 0.70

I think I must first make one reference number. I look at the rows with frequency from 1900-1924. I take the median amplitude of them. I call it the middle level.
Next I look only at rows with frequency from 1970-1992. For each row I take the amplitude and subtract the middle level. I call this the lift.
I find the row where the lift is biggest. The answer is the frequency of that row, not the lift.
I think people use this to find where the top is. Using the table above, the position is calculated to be 1983 Hz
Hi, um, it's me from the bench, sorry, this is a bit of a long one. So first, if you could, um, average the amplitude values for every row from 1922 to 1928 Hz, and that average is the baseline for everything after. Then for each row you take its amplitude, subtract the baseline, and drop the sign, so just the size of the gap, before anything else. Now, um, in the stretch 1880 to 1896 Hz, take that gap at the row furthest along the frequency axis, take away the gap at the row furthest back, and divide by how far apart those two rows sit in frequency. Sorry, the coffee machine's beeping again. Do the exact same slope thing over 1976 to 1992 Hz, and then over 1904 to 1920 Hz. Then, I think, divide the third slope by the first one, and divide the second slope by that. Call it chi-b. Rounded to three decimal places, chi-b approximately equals -0.018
